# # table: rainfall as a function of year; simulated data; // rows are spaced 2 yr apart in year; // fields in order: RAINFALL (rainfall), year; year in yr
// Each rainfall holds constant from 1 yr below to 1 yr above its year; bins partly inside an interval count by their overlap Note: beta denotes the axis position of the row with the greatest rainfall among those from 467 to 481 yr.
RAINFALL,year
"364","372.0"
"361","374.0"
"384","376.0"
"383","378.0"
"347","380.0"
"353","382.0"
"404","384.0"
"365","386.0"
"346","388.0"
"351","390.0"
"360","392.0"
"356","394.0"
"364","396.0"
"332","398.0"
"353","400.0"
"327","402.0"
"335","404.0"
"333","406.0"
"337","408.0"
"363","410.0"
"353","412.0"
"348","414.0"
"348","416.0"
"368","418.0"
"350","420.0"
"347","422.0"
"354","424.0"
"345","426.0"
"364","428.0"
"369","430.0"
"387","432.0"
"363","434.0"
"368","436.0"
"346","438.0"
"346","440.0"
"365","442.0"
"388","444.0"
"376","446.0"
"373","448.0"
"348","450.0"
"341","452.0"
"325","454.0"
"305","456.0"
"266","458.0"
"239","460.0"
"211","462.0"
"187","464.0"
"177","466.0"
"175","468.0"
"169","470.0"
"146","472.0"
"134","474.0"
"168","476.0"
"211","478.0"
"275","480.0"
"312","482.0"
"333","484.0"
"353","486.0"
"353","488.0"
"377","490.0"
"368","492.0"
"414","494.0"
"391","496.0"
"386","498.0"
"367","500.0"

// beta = 480.0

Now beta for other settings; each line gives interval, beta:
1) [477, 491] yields 490.0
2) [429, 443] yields 432.0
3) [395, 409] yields 396.0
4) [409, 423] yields 418.0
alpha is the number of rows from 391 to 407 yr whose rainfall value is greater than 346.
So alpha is 4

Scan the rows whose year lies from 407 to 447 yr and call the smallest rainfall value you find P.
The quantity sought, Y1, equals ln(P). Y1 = 5.82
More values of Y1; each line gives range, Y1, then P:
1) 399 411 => 5.79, 327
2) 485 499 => 5.87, 353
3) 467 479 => 4.90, 134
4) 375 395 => 5.85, 346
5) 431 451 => 5.85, 346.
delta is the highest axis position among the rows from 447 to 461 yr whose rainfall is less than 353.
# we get 460.0 yr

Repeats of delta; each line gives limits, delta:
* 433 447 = 440.0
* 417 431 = 426.0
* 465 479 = 478.0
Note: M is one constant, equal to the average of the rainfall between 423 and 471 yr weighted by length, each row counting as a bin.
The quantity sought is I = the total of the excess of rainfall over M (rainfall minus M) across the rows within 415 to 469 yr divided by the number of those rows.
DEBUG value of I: 11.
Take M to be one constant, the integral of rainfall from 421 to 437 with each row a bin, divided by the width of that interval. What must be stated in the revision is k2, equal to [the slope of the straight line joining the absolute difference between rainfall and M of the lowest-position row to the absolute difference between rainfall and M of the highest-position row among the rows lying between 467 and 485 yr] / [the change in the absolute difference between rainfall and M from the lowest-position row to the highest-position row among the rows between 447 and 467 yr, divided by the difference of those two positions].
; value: -1.0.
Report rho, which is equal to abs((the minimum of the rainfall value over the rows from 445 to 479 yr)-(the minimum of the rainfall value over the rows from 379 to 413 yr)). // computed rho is 193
